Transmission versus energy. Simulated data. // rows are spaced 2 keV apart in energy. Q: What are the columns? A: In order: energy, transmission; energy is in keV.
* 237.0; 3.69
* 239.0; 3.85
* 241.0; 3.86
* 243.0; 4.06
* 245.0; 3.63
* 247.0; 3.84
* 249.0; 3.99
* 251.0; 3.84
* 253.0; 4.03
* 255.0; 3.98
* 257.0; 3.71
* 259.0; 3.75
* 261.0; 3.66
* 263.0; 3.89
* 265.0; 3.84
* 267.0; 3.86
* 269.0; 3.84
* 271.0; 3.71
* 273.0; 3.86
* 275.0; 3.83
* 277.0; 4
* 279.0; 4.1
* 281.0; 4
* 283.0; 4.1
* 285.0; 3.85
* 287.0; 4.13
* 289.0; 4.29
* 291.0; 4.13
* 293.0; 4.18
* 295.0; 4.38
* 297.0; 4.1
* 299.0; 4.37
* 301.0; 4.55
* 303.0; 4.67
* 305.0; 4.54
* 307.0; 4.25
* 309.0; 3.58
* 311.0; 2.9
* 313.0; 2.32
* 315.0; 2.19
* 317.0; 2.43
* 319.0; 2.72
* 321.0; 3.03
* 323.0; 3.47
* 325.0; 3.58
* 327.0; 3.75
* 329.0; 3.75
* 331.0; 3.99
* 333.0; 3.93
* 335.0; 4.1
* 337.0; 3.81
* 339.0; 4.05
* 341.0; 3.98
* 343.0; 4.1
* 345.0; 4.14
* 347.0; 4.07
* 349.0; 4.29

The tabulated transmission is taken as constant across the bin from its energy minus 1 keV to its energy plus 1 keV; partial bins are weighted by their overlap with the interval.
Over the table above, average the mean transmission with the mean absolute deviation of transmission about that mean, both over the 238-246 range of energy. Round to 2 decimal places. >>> 1.98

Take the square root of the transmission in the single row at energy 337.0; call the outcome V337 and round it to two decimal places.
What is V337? 1.95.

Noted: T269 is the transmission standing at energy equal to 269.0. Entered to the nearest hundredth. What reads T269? 3.84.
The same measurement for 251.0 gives 3.84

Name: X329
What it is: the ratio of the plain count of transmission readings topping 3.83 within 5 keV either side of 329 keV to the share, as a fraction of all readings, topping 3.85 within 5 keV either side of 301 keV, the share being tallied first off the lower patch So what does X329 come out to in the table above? 2.0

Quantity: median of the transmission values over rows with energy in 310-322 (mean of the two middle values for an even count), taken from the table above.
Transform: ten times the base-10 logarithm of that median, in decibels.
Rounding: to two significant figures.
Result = 4.1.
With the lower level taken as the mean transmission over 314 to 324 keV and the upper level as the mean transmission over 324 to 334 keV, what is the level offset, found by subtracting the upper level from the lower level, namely -1.03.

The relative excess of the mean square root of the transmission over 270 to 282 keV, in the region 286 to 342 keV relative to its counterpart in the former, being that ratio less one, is -0.025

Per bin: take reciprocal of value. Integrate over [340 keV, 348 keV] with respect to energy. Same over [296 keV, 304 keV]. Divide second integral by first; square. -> 0.85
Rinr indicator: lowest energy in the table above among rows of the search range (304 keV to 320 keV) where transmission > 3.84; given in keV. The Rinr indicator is 305.0 keV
